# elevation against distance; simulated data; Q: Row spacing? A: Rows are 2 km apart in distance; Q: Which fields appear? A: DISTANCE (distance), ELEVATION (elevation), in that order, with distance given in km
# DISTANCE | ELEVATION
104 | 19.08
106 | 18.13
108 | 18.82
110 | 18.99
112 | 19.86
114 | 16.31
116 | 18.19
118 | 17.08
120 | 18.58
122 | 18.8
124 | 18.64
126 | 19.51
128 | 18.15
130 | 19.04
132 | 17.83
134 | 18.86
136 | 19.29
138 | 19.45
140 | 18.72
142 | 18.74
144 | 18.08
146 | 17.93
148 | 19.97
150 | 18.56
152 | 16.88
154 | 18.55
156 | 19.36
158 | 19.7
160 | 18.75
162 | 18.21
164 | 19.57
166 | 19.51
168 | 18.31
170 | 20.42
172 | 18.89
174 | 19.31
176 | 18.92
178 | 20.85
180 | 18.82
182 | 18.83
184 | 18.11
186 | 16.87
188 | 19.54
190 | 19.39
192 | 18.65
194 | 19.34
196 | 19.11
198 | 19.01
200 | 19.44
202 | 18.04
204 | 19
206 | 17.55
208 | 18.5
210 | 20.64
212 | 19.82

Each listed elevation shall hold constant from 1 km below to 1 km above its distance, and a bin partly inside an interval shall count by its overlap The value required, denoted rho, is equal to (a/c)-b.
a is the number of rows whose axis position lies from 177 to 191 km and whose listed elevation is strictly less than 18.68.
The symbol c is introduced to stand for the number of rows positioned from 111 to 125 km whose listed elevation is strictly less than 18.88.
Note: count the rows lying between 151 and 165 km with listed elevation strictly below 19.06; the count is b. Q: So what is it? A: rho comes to -3.7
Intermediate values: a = 2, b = 4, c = 6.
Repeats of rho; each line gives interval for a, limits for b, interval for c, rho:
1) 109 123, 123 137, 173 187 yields -4.0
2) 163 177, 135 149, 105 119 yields -3.8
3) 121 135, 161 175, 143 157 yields -2.4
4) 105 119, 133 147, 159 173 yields -3.7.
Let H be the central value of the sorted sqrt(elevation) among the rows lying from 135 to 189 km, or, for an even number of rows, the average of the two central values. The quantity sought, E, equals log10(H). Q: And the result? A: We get 0.637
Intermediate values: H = 4.339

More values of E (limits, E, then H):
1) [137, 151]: 0.636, 4.327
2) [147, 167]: 0.640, 4.365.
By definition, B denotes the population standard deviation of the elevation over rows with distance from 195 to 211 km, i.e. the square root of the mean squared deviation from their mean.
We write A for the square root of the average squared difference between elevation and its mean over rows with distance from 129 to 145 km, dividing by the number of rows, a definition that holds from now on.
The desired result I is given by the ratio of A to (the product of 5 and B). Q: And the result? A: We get 0.12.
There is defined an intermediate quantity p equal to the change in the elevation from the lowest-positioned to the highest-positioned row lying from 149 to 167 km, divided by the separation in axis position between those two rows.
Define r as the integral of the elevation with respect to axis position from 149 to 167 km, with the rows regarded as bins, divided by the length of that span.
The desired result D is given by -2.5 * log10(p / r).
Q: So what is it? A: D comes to 6.3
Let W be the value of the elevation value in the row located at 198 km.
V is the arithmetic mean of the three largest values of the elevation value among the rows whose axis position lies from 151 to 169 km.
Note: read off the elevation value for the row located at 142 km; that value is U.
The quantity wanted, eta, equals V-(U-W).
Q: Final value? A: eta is 19.9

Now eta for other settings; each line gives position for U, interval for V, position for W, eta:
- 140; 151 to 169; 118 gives 18.0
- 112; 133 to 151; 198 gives 18.7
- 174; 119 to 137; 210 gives 20.6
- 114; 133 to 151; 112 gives 23.1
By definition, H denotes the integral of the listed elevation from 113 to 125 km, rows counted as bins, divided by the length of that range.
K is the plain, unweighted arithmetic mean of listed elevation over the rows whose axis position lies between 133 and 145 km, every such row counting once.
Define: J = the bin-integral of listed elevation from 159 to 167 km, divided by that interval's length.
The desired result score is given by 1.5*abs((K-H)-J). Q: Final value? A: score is 27.1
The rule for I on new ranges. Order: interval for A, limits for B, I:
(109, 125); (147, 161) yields 0.22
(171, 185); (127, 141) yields 0.29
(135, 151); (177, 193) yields 0.12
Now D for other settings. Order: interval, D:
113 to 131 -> 5.1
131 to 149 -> 5.4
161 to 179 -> 5.2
